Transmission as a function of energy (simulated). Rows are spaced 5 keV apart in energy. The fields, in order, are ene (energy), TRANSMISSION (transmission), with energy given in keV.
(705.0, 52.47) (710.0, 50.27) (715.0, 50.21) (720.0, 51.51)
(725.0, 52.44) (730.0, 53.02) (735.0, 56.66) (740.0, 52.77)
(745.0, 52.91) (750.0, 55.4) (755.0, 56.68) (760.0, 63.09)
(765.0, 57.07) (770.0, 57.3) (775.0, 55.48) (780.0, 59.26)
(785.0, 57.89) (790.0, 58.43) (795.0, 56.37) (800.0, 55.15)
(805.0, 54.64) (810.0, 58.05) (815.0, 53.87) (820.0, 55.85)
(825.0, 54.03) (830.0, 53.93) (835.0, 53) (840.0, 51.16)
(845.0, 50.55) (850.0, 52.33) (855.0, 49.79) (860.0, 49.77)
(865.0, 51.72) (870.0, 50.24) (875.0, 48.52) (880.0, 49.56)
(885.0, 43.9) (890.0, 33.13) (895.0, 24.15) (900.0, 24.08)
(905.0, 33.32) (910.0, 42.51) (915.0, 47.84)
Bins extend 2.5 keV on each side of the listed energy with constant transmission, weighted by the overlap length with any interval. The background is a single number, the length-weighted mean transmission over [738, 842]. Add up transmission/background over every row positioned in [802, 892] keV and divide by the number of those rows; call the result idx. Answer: 0.91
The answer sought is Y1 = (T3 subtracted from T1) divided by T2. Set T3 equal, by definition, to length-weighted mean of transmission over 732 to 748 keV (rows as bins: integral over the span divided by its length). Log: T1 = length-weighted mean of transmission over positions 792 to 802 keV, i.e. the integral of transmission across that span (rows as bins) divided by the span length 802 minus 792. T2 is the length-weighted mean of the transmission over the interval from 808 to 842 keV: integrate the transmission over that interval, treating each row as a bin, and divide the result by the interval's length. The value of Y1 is 0.03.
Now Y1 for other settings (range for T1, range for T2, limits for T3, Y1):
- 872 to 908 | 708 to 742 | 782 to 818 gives -0.37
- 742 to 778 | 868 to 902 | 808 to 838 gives 0.05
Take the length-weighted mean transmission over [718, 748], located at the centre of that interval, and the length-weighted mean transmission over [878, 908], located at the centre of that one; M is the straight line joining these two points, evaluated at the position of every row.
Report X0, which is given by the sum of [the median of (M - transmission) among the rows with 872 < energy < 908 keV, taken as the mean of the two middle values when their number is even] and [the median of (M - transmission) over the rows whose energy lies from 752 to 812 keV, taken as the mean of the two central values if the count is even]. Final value -10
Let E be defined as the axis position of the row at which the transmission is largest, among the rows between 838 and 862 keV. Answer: 850.0 keV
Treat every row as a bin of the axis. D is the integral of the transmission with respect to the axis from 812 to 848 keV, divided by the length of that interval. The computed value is 53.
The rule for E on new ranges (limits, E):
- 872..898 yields 880.0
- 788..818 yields 790.0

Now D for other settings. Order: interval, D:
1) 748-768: 58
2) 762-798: 57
